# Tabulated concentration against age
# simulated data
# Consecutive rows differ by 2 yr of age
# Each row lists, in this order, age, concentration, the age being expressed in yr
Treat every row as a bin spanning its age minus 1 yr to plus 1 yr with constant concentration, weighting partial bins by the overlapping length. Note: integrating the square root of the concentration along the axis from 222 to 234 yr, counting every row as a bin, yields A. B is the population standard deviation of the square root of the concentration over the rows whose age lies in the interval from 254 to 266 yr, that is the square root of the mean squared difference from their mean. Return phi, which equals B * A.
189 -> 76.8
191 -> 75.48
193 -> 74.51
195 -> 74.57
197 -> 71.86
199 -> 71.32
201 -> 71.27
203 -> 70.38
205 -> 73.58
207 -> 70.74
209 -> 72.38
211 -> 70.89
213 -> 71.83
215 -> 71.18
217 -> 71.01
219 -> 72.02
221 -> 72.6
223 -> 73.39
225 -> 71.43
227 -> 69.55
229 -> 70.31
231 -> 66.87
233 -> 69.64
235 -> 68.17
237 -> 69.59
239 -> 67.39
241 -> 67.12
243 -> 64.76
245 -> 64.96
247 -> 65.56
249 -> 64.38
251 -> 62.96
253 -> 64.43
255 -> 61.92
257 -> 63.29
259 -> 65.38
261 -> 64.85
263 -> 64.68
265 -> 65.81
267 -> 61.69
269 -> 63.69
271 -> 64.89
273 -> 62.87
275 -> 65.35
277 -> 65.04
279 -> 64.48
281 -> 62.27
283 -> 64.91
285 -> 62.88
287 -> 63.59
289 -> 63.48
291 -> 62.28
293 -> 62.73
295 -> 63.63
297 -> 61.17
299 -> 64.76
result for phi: 8.4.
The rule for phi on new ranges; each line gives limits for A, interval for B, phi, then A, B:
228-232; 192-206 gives 3.1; 33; 0.09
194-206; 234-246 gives 10.6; 102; 0.10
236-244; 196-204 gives 2.1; 66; 0.03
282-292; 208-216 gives 2.7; 80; 0.03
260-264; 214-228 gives 2.2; 32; 0.07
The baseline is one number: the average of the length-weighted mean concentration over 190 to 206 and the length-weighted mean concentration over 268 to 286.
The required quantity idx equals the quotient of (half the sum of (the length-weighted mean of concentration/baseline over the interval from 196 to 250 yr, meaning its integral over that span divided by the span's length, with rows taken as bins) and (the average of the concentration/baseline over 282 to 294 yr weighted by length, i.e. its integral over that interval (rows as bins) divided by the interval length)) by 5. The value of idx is 0.194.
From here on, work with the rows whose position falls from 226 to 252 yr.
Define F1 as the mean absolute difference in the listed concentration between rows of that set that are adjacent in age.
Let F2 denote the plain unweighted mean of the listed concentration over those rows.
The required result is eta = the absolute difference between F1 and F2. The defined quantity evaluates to 65.5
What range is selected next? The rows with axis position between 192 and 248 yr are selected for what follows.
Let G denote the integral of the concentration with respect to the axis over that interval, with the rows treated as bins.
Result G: 3938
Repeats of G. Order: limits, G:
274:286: 770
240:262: 1419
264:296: 2039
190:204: 1019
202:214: 860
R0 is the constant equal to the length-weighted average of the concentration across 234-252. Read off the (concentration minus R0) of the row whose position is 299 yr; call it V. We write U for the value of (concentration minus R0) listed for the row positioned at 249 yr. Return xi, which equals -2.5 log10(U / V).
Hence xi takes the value -0.3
